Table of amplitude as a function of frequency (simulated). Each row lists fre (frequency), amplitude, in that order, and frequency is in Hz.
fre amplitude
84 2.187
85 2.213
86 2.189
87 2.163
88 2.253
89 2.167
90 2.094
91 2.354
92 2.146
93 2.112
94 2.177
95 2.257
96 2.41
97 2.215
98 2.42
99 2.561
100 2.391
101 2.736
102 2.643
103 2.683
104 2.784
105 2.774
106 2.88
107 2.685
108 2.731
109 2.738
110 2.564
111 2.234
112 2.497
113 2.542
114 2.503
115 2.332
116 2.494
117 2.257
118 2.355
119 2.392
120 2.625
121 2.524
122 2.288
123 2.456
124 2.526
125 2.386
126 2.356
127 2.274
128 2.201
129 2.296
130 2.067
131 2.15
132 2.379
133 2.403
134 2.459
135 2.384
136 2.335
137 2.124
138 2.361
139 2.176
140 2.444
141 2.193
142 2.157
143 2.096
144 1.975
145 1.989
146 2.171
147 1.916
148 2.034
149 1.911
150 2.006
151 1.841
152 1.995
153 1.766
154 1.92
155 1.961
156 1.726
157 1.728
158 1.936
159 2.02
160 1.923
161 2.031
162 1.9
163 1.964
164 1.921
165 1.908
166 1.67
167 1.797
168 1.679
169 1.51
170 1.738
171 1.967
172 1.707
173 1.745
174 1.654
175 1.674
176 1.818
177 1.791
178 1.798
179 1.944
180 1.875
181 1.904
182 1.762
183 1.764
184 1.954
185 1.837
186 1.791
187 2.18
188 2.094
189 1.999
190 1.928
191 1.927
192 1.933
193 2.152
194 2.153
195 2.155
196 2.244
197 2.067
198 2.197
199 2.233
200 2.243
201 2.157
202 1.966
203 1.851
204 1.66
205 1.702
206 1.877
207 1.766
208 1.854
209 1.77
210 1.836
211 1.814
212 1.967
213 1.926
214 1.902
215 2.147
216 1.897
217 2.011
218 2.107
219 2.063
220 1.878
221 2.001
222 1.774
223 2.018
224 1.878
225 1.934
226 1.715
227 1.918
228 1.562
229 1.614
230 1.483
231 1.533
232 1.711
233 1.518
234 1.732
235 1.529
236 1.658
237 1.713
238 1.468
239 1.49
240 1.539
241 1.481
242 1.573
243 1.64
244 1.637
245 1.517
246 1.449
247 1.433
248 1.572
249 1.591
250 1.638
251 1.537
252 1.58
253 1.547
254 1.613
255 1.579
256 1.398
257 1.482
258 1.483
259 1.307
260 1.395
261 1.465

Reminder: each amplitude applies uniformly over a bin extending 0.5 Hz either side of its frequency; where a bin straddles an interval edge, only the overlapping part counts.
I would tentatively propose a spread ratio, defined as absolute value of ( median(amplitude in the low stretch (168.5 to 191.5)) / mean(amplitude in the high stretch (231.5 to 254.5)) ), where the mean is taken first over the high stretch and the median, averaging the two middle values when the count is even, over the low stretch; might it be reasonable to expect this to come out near 1.16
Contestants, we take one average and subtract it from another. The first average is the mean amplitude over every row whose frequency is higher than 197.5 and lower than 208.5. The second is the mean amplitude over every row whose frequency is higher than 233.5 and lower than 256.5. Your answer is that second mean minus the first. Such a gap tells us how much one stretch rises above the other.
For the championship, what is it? -0.39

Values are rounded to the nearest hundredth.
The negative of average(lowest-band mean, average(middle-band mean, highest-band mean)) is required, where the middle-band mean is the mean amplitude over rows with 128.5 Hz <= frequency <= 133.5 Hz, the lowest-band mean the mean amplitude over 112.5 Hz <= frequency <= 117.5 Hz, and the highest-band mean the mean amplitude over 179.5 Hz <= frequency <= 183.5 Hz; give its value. -2.23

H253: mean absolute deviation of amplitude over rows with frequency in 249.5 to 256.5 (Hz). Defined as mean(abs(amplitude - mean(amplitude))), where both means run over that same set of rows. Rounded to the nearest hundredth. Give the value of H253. 0.05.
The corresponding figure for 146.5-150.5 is 0.05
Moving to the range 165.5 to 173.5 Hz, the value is 0.09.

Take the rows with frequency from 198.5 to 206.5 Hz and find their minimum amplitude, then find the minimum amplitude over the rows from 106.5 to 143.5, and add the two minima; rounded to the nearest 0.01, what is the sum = 3.73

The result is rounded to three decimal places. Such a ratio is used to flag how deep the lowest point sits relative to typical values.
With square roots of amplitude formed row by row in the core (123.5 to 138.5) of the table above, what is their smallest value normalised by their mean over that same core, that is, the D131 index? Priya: 0.946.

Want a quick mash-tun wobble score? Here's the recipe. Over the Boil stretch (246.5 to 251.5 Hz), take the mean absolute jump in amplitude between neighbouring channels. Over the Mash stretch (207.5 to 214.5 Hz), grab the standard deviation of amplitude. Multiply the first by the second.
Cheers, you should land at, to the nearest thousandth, 0.005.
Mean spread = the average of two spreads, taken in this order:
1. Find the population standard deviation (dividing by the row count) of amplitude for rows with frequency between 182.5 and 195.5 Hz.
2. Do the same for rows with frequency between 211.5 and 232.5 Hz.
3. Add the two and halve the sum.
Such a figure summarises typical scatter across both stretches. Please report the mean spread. 0.163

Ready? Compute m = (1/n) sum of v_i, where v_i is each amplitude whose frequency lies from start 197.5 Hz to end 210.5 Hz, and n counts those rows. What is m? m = 1.93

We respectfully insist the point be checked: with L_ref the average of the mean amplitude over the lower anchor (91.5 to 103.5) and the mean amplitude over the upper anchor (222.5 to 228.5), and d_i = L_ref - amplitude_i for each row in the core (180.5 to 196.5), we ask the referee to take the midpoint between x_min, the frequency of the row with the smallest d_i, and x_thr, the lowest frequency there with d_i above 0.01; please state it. 188.5 Hz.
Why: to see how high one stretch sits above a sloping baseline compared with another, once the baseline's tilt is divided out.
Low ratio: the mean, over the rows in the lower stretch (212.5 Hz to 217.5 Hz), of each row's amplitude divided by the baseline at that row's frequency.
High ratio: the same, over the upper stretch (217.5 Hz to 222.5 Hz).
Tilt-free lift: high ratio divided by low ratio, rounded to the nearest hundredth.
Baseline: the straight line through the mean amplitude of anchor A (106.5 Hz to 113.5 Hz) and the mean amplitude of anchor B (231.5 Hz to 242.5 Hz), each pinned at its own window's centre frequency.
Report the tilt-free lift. 1.02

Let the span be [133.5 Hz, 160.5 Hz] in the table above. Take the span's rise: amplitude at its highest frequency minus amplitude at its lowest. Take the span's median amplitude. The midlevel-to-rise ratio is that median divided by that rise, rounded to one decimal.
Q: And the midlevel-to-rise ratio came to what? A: -3.7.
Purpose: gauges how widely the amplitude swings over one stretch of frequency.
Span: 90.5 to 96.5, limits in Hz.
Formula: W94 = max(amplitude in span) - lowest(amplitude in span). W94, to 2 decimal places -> 0.30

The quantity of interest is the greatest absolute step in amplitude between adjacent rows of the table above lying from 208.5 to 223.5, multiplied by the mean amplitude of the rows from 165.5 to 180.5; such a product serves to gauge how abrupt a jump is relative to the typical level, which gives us 0.44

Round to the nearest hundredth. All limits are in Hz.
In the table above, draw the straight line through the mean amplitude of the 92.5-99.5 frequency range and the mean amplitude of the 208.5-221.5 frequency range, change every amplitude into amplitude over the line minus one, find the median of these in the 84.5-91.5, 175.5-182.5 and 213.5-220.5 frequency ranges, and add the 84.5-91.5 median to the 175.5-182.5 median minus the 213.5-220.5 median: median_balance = -0.22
